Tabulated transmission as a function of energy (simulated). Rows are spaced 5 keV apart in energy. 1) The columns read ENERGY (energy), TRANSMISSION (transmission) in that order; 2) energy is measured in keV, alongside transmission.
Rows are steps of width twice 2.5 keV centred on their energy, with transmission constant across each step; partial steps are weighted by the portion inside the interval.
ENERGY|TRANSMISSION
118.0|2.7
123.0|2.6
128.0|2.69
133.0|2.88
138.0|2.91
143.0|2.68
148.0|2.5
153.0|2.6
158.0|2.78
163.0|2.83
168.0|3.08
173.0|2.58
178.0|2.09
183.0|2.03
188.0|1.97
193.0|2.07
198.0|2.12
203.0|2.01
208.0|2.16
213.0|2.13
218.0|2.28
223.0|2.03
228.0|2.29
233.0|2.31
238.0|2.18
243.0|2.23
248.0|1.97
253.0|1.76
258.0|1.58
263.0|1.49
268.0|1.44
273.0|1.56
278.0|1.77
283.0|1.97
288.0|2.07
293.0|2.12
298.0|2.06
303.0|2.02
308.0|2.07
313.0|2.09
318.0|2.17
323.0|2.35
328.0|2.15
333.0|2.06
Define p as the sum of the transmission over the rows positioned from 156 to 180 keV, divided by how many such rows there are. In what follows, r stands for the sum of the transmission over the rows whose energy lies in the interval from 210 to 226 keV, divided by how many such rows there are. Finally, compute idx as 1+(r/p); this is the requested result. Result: 1.80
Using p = 2.7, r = 2.1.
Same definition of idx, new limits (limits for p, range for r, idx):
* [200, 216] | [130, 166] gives 2.30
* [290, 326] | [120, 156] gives 2.27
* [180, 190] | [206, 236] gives 2.10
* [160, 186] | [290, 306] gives 1.82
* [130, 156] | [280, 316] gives 1.76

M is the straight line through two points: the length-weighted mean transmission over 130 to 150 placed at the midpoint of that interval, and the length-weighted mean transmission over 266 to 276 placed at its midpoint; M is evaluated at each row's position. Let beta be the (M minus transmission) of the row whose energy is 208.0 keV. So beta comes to -0.05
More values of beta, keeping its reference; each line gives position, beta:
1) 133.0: -0.07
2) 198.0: 0.08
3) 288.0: -0.71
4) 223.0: -0.06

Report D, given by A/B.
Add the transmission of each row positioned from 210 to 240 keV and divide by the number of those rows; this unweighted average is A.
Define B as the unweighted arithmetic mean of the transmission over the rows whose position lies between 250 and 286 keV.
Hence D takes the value 1.33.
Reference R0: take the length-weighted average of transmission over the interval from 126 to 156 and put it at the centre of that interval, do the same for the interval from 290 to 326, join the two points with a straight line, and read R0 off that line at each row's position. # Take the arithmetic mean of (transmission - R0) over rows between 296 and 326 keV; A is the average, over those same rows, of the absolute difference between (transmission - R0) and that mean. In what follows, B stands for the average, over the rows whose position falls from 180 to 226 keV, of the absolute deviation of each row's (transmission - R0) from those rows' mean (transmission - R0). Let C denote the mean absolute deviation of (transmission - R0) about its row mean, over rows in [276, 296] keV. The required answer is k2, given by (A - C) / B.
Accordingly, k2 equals -0.18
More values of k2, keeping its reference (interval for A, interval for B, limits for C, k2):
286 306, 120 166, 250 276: -0.40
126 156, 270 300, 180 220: 0.02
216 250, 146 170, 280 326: -0.01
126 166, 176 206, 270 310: -1.10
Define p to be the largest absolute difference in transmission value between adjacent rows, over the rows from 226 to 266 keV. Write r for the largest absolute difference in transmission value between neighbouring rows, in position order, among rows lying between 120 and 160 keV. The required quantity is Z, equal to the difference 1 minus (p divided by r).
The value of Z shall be -0.1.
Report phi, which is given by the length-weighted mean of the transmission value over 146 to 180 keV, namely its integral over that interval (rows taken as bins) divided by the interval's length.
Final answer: 2.65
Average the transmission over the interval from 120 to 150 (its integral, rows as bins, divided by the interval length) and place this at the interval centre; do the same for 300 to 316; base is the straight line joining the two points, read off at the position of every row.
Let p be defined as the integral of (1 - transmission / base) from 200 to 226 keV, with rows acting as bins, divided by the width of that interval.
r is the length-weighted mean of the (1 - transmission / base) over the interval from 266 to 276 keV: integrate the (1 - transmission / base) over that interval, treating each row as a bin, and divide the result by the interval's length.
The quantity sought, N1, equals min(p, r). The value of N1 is 0.122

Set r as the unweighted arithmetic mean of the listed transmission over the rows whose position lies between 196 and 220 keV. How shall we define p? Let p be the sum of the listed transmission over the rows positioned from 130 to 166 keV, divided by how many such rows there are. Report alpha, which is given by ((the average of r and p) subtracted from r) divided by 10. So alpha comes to -0.030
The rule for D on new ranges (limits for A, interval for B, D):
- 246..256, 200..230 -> 0.87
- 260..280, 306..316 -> 0.75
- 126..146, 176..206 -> 1.36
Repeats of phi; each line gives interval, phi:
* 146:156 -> 2.56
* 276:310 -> 2.01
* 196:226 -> 2.12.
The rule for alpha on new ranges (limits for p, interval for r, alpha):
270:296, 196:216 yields 0.010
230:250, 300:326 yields -0.002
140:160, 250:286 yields -0.049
